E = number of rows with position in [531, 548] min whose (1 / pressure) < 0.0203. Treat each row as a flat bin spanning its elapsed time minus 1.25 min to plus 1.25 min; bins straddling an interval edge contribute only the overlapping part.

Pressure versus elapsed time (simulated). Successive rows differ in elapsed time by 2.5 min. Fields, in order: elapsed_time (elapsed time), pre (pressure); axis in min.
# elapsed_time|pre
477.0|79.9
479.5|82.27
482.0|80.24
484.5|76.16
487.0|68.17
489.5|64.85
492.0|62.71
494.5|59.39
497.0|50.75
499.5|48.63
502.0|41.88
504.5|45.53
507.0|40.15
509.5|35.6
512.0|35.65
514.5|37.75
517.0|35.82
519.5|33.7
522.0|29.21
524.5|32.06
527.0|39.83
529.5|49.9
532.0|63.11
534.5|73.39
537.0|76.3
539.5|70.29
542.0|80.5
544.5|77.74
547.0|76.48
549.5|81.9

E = 7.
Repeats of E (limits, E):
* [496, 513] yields 1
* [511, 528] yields 0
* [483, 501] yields 6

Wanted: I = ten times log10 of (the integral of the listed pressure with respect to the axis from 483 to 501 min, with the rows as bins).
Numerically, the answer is 30.4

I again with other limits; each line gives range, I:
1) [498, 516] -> 28.7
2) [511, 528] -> 27.7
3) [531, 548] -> 31.0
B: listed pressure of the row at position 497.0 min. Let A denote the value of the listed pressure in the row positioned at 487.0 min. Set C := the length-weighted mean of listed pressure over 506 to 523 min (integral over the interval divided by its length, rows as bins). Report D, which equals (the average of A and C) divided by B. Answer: 1.02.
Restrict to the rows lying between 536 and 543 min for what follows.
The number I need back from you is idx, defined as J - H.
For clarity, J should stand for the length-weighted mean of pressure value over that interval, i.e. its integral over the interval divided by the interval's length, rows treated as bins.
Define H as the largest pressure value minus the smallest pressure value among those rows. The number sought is 65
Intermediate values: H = 10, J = 76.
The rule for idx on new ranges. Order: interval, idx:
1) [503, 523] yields 21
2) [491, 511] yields 21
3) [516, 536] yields 1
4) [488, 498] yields 46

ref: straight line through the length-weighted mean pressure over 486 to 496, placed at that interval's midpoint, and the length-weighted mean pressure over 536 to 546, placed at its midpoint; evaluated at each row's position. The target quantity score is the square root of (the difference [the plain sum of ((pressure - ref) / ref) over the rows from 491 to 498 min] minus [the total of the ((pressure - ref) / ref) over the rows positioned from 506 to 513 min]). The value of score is 1.0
